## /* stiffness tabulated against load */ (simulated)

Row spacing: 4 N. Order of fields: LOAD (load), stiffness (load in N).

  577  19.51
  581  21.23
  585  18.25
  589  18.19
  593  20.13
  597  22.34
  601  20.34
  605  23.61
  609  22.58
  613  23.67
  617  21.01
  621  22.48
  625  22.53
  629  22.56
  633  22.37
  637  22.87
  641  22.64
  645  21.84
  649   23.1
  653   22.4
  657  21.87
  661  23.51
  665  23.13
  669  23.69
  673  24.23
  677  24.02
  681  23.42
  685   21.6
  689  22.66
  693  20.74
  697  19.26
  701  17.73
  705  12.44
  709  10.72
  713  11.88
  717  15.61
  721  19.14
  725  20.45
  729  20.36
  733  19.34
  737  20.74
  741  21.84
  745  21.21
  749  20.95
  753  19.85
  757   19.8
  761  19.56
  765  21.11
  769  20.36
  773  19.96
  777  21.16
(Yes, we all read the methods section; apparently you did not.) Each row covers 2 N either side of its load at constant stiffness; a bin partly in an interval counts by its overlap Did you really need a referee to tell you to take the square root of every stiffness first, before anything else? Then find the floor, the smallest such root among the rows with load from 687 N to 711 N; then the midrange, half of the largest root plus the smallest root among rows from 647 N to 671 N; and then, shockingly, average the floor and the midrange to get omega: 4.02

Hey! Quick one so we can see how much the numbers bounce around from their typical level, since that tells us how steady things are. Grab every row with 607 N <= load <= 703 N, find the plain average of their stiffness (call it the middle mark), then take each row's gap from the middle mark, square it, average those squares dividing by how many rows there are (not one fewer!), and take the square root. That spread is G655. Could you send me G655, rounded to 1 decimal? 1.4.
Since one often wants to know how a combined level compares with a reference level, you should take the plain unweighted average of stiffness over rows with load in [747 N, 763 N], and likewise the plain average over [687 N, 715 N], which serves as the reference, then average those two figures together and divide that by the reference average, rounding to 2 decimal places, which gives 1.11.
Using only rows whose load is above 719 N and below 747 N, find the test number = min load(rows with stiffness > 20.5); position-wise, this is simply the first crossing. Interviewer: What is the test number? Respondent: 737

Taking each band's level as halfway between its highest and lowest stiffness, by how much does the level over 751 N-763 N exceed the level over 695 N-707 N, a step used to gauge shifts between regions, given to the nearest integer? 4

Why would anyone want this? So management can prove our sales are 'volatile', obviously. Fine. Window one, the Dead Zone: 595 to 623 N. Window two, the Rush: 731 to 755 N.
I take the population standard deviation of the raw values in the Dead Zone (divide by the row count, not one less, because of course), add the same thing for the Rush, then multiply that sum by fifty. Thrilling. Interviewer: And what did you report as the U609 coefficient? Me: 99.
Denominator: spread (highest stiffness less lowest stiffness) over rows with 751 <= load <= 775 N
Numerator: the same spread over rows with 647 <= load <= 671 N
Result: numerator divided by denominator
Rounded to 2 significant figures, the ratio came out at 1.2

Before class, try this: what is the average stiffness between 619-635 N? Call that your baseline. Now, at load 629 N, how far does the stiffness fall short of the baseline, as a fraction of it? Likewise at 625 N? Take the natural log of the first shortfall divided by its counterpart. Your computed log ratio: 1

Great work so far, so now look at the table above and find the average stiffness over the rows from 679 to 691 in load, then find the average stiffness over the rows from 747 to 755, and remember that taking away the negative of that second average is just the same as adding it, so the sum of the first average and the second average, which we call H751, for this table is 43.0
